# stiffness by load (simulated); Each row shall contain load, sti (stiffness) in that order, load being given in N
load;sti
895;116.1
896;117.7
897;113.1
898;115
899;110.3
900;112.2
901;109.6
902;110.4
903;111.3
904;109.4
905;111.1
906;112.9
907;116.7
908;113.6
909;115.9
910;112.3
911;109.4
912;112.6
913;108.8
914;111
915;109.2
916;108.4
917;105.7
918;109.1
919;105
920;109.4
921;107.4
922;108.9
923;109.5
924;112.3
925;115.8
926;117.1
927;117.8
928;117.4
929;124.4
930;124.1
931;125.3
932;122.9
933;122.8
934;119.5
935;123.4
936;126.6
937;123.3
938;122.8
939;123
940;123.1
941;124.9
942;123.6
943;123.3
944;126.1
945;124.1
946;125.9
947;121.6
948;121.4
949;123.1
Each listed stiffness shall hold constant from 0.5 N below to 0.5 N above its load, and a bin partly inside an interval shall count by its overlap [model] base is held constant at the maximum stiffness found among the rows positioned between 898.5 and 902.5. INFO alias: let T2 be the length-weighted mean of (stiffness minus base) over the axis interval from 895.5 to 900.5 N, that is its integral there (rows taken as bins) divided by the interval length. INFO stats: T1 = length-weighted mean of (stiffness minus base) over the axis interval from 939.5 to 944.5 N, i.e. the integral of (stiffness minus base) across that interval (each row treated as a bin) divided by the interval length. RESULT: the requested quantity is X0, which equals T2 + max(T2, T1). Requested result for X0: 13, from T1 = 12.0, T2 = 1.5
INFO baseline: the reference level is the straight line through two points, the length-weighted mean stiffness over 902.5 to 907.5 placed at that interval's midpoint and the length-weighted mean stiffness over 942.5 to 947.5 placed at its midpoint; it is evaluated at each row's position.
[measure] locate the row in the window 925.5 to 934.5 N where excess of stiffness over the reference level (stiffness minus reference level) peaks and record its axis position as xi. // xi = 931 N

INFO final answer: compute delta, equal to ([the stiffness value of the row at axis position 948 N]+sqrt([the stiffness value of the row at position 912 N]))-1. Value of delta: 131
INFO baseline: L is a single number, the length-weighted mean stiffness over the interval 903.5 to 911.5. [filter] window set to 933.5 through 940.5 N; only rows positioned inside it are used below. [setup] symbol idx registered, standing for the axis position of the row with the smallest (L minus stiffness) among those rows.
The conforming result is 936 N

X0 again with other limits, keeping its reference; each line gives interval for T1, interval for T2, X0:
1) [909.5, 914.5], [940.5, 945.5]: 24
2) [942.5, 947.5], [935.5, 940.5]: 24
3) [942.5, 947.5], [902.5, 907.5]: 12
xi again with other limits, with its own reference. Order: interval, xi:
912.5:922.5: 914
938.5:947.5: 944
